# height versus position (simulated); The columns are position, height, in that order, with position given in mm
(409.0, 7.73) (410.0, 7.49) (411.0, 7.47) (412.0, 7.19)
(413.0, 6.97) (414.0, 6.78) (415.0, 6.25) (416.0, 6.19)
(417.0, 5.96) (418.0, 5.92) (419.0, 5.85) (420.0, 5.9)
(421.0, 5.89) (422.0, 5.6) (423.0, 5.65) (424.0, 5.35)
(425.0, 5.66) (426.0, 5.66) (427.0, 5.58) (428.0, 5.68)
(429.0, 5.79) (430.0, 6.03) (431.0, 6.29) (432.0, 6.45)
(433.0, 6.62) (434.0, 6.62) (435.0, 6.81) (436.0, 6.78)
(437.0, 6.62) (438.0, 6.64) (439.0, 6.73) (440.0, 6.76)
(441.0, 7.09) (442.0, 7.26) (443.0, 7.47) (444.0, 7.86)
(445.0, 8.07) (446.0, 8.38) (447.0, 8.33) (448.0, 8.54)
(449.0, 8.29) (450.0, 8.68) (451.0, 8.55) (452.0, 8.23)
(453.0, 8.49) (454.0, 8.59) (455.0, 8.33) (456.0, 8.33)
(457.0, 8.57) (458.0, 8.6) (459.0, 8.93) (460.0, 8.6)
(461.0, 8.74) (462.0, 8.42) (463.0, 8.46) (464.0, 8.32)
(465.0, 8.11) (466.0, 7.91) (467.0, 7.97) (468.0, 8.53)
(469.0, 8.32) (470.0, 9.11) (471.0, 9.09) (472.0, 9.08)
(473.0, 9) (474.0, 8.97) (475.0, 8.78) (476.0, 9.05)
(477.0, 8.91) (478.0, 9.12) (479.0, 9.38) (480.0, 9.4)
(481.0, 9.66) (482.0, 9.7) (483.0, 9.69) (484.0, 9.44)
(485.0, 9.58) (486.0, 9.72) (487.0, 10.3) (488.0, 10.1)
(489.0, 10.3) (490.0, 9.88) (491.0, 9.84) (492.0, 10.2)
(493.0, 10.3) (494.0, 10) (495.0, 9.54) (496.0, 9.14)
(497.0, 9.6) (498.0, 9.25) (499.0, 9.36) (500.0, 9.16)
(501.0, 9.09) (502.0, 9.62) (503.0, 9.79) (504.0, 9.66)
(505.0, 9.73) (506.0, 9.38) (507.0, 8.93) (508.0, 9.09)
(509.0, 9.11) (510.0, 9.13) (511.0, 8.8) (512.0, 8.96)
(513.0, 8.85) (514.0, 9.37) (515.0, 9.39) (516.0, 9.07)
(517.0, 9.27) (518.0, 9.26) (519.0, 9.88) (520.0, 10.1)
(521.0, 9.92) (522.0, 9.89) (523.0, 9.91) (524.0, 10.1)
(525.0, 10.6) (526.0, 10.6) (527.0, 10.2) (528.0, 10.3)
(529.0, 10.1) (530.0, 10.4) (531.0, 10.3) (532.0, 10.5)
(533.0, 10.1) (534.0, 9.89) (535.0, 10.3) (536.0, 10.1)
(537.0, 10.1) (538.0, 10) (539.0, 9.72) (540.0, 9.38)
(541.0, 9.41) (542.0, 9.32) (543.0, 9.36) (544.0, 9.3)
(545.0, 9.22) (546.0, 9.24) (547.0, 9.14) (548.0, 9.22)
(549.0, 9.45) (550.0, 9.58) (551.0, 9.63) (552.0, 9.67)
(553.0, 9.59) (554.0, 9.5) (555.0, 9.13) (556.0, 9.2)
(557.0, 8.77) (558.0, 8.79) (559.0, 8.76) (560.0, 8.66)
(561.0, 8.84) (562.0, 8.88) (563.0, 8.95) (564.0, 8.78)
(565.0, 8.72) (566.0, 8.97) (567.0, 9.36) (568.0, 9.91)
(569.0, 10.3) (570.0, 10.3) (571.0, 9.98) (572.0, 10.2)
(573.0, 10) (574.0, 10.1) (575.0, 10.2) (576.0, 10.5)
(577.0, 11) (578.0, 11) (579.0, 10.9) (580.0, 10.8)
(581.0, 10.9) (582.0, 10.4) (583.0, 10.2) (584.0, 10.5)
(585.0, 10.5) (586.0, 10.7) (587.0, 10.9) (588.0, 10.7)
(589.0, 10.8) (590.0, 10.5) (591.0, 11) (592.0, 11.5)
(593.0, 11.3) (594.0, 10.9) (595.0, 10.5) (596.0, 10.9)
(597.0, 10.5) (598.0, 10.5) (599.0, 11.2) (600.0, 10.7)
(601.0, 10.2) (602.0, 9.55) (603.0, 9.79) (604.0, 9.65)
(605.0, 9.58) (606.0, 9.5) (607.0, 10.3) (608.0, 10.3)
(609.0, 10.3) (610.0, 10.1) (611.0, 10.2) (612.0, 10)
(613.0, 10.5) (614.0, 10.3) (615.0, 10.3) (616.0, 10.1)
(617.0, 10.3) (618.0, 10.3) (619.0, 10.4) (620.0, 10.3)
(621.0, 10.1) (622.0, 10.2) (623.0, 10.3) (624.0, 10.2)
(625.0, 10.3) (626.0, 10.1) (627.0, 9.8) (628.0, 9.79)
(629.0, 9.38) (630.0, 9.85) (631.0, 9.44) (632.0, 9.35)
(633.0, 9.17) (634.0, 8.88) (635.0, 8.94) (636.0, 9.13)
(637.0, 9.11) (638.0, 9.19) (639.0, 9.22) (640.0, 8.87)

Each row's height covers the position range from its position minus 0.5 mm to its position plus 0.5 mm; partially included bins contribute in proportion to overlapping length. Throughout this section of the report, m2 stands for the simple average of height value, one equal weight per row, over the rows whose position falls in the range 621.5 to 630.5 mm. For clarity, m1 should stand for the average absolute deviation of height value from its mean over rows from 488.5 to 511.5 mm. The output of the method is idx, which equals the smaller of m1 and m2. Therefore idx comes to 0.370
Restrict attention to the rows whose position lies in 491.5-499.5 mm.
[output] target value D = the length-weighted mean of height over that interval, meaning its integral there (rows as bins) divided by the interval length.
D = 9.7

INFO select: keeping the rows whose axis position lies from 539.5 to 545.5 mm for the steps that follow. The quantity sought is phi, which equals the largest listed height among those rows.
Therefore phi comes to 9.41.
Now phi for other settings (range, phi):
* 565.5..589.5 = 11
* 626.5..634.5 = 9.85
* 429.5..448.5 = 8.54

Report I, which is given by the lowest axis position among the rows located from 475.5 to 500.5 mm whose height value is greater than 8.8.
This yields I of 476.0 mm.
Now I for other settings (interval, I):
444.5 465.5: 459.0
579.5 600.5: 580.0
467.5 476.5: 470.0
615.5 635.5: 616.0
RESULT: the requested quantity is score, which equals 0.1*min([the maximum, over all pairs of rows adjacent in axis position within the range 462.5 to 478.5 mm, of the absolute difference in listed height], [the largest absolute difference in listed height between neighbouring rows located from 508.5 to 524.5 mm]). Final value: 0.062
